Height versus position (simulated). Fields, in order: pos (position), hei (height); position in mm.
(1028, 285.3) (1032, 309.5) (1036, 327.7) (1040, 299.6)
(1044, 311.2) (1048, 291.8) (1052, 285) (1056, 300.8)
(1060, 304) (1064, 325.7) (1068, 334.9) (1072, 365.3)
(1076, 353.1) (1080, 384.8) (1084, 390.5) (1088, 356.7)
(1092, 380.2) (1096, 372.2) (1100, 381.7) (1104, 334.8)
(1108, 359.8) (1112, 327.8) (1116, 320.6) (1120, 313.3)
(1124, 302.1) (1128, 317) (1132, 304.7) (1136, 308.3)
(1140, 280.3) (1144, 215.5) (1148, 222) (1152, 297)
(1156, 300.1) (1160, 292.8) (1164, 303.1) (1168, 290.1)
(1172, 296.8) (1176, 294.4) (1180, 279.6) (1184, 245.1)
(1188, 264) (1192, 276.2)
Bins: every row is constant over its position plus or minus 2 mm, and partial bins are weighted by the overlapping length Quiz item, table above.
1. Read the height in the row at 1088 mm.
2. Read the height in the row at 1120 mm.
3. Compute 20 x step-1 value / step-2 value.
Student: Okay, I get 23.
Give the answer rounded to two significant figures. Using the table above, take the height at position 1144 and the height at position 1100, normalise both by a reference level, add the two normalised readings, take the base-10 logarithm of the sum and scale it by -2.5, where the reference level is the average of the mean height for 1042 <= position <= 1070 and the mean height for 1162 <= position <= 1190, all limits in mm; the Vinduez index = -0.77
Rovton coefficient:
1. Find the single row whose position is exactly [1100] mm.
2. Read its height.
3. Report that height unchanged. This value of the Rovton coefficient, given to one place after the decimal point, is 381.7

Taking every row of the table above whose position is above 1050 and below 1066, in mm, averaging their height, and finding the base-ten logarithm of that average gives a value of 2.48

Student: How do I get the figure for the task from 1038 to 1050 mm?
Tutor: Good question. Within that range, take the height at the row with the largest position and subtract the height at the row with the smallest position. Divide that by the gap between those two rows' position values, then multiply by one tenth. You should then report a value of -0.10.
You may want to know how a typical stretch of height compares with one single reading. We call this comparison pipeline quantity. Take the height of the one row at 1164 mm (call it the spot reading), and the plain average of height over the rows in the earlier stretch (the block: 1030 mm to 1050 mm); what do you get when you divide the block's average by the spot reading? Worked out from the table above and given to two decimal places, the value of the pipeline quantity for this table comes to 1.02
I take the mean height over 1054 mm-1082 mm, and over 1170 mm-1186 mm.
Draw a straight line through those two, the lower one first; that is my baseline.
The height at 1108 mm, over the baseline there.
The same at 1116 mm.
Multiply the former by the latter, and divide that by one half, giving 2.33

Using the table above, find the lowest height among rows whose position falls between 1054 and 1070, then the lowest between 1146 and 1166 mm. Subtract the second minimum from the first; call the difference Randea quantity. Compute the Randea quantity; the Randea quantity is 79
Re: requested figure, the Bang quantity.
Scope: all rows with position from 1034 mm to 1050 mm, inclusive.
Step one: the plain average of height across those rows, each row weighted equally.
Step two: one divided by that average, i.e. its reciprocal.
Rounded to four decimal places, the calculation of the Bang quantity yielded 0.0033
